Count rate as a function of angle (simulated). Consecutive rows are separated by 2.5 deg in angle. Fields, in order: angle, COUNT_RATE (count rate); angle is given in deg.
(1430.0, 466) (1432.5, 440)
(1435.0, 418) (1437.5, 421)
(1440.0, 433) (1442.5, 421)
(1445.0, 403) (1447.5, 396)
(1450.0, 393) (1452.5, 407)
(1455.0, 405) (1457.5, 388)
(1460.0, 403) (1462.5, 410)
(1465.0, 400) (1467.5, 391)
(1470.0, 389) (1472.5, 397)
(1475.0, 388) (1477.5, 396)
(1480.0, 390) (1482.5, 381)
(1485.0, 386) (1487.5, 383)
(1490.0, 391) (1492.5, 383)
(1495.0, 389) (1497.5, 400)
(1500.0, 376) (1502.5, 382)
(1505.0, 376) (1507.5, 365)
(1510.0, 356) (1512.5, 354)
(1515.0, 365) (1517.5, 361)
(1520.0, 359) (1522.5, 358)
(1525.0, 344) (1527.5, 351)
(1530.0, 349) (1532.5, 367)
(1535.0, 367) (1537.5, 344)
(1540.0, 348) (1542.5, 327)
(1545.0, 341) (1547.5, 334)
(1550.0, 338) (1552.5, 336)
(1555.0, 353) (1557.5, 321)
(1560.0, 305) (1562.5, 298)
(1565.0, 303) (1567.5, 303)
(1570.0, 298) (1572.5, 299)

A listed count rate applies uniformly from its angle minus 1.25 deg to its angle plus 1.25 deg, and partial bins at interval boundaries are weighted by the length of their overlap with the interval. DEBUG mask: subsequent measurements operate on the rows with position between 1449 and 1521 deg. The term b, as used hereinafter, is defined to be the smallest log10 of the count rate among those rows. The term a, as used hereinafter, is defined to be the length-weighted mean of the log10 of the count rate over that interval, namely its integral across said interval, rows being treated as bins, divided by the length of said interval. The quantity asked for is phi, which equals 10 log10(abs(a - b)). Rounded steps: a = 2.59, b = 2.55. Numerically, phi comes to -14.4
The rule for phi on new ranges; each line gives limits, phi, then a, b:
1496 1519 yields -17.1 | 2.57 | 2.55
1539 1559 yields -16.9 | 2.53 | 2.51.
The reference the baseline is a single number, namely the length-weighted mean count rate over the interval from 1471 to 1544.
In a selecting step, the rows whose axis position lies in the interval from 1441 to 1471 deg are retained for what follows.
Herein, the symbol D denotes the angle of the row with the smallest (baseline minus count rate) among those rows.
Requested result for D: 1442.5 deg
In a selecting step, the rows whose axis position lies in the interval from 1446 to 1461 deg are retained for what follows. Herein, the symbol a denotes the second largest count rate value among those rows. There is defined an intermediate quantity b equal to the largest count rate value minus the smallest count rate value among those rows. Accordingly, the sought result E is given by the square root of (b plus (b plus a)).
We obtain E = 21.0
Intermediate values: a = 405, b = 19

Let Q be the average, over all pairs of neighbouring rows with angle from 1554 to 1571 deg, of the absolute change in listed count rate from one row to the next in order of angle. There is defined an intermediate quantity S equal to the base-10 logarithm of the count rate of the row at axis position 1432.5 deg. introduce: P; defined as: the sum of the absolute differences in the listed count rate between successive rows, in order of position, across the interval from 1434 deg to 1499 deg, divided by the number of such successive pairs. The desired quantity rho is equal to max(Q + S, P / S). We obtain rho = 13.5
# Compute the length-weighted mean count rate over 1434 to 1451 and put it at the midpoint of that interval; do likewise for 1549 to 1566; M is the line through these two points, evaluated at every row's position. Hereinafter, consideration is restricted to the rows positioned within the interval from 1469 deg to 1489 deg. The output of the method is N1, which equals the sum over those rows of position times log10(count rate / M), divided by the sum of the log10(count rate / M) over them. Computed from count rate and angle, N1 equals 1480.1 deg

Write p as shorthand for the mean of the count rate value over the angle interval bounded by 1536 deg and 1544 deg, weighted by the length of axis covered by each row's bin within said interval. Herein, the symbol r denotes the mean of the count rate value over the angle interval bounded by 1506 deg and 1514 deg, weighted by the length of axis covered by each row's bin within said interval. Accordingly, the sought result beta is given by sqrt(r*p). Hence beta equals 349.7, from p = 341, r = 359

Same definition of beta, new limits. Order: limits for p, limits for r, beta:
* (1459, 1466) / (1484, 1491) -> 395.4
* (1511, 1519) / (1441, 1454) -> 381.6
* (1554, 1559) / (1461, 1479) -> 364.0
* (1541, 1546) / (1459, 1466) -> 367.8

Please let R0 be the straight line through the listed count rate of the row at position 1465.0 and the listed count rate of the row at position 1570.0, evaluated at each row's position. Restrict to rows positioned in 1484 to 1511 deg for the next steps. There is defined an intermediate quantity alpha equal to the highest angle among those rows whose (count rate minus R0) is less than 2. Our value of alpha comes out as 1510.0 deg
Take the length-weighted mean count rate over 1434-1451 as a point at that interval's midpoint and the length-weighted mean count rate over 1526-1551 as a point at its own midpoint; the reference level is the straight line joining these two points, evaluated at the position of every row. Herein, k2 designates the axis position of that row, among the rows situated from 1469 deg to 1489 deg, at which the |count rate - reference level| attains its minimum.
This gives 1487.5 deg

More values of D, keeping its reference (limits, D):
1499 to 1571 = 1502.5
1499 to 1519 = 1502.5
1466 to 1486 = 1472.5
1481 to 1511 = 1497.5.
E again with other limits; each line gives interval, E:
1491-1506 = 20.9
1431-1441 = 21.8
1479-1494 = 20.2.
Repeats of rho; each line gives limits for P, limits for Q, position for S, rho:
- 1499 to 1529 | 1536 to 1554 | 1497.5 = 11.3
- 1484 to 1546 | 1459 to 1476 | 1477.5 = 10.1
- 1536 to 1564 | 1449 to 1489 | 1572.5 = 10.7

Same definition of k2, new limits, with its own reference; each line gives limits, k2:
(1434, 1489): 1435.0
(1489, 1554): 1517.5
